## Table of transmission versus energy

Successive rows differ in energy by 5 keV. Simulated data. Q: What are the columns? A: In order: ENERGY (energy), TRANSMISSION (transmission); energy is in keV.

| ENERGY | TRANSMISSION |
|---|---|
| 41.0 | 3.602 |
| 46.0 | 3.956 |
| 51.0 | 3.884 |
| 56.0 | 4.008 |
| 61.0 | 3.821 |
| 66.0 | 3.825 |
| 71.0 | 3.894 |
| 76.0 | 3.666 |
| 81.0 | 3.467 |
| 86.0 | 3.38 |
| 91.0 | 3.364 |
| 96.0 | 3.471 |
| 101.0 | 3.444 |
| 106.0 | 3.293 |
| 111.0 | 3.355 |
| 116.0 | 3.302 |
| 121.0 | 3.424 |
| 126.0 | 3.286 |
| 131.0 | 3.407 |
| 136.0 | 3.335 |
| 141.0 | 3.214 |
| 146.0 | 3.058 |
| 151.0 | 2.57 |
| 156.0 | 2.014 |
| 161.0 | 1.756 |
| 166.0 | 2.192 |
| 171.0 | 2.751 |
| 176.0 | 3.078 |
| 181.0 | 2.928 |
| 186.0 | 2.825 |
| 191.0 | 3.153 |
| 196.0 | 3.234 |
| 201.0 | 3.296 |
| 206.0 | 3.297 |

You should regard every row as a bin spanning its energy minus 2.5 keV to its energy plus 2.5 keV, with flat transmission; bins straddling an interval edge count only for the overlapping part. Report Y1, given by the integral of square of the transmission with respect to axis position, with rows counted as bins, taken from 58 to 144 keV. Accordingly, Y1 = 1038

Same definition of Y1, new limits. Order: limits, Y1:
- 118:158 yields 381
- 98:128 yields 338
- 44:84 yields 581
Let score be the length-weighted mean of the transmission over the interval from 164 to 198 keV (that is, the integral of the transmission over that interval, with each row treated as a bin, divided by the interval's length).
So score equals 2.89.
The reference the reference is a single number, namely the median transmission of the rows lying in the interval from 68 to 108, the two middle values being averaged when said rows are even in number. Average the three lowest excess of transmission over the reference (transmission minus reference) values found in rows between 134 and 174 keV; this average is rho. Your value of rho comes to -1.5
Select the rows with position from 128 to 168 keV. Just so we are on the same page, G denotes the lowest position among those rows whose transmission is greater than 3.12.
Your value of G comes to 131.0 keV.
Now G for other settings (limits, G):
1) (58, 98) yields 61.0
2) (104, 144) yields 106.0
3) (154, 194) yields 191.0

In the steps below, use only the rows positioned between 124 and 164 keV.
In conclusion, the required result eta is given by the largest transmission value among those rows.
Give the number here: 3.407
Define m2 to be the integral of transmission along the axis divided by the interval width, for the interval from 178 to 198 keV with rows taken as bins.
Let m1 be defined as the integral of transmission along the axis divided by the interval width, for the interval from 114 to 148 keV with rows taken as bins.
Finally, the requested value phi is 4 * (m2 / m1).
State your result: 3.7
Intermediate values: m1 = 3.29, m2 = 3.0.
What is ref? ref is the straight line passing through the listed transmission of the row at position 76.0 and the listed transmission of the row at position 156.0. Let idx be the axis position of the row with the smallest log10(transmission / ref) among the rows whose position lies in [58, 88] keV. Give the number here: 61.0 keV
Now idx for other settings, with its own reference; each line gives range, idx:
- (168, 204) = 171.0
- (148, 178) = 161.0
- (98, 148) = 106.0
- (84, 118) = 86.0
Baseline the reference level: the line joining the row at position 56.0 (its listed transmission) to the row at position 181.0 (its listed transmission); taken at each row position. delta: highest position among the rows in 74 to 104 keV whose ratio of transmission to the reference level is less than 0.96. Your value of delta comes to 101.0 keV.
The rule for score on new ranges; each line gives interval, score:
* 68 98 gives 3.55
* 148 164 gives 2.15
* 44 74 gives 3.89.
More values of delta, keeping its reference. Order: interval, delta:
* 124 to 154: 151.0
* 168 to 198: 171.0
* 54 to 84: 81.0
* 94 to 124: 116.0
